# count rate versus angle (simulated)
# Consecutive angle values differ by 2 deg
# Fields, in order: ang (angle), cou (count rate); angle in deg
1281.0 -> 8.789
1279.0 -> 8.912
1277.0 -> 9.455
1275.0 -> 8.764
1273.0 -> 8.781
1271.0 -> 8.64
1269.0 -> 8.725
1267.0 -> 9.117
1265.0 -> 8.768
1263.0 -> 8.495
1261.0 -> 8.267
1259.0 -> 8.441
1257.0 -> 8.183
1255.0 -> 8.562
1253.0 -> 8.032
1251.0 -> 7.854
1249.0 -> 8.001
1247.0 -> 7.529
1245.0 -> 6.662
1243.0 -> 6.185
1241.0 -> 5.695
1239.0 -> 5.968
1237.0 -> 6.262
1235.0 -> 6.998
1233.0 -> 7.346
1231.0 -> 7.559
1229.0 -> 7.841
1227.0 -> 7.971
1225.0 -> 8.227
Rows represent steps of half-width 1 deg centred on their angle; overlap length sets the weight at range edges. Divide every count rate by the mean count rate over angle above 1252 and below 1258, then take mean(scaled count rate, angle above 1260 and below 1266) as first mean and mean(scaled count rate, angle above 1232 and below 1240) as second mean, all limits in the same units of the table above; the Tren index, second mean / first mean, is 0.78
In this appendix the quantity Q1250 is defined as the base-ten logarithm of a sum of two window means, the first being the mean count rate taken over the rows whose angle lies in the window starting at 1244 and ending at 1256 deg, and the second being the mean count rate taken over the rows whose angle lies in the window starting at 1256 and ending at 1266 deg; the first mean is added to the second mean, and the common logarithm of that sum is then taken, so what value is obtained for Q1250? 1.21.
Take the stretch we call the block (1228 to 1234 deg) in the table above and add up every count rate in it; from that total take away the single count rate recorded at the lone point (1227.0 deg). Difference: 14.8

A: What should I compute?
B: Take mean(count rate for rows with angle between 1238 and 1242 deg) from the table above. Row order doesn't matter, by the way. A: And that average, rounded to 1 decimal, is 5.8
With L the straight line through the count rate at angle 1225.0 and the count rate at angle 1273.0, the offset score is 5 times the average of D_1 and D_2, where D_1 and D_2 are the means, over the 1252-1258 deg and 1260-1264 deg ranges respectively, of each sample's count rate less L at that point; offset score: -1.5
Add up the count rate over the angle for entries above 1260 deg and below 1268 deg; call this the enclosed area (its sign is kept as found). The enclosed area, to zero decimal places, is 69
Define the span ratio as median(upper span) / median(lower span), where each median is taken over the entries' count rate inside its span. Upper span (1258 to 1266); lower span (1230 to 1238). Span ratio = 1.18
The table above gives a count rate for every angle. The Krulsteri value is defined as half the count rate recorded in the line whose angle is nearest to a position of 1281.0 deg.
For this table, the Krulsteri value 4.39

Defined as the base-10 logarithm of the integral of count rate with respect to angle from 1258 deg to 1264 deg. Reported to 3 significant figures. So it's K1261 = 1.70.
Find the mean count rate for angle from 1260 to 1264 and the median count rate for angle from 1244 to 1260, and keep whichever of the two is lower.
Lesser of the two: 8.02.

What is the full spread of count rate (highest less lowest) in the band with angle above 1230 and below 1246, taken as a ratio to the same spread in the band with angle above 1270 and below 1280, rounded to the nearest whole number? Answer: 2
